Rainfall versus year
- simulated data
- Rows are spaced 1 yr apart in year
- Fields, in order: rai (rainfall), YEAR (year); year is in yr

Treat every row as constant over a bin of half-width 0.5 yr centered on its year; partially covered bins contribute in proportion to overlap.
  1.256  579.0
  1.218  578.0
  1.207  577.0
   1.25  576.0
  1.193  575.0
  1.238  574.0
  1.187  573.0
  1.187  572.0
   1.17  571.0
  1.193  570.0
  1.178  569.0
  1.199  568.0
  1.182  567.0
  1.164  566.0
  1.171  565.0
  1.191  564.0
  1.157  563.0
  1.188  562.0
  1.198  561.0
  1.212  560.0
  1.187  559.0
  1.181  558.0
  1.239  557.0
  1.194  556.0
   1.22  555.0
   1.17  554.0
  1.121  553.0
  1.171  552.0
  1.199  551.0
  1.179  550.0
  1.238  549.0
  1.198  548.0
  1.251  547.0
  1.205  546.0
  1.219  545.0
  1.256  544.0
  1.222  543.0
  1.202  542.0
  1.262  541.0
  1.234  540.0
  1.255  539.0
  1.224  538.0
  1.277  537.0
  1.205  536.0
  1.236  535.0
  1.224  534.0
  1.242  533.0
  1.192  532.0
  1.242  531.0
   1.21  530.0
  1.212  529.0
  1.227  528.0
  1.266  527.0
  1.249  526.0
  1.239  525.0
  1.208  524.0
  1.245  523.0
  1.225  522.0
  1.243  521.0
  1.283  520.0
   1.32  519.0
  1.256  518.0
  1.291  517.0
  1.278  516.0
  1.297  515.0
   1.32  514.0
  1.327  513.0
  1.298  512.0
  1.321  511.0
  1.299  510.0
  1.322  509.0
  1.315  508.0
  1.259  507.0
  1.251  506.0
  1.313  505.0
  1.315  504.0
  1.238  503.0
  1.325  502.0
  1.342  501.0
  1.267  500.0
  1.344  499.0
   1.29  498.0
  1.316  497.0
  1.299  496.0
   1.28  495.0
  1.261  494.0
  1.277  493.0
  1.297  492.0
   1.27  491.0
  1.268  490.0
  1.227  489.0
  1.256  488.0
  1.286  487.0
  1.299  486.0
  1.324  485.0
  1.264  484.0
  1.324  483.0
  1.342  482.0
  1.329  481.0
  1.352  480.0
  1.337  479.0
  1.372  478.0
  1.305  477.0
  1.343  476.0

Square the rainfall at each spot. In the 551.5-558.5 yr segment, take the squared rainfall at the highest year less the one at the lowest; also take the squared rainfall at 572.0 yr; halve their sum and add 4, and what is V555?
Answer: 4.72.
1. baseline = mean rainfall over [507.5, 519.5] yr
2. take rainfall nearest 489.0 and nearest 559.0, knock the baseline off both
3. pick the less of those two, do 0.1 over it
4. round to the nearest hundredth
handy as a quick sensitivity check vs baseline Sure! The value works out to -0.86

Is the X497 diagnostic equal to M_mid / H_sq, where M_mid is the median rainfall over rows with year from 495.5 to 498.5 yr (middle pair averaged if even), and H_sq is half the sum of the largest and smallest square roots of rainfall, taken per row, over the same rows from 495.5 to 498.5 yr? 1.14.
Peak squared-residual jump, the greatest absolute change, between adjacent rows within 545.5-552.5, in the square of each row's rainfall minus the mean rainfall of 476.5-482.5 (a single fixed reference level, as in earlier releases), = 0.015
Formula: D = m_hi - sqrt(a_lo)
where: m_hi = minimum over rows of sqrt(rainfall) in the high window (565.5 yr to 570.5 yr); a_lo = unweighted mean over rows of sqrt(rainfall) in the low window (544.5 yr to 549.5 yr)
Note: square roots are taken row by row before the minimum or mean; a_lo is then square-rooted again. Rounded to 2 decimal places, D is 0.03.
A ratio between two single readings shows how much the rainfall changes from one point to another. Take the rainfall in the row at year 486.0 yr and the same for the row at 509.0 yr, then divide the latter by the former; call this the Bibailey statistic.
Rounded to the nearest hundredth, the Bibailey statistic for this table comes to 1.02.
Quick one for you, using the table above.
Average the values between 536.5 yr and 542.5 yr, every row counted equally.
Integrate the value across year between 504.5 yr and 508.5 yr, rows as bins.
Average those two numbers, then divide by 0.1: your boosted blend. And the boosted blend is 32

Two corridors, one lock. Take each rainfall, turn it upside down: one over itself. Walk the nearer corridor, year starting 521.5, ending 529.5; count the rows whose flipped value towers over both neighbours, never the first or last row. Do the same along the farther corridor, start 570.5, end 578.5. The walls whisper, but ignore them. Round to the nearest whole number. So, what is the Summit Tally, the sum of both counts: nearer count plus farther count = 3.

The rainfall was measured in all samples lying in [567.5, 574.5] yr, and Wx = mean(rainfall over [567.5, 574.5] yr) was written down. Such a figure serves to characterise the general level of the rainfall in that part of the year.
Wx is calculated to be 1.19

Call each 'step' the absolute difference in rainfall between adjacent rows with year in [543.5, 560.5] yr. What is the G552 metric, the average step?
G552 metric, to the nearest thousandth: 0.038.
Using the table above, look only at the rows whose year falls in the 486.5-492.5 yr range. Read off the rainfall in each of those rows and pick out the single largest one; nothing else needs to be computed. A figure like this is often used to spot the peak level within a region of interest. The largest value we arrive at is 1.297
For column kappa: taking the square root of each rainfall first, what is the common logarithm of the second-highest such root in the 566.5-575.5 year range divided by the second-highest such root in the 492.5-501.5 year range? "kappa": -0.024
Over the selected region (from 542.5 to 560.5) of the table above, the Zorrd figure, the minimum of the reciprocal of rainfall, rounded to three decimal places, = 0.796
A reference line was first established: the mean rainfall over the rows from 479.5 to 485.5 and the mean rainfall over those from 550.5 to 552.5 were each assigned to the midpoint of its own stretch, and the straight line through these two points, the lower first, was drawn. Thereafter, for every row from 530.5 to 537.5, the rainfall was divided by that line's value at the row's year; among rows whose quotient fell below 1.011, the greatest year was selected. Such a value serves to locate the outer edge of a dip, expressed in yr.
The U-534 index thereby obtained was 536.0 yr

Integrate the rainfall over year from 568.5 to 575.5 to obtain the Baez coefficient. 8.35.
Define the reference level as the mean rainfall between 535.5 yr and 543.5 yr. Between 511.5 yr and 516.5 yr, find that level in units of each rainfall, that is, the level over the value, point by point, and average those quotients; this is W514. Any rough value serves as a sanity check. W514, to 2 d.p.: 0.95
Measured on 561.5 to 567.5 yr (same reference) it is 1.05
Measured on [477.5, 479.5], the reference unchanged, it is 0.91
